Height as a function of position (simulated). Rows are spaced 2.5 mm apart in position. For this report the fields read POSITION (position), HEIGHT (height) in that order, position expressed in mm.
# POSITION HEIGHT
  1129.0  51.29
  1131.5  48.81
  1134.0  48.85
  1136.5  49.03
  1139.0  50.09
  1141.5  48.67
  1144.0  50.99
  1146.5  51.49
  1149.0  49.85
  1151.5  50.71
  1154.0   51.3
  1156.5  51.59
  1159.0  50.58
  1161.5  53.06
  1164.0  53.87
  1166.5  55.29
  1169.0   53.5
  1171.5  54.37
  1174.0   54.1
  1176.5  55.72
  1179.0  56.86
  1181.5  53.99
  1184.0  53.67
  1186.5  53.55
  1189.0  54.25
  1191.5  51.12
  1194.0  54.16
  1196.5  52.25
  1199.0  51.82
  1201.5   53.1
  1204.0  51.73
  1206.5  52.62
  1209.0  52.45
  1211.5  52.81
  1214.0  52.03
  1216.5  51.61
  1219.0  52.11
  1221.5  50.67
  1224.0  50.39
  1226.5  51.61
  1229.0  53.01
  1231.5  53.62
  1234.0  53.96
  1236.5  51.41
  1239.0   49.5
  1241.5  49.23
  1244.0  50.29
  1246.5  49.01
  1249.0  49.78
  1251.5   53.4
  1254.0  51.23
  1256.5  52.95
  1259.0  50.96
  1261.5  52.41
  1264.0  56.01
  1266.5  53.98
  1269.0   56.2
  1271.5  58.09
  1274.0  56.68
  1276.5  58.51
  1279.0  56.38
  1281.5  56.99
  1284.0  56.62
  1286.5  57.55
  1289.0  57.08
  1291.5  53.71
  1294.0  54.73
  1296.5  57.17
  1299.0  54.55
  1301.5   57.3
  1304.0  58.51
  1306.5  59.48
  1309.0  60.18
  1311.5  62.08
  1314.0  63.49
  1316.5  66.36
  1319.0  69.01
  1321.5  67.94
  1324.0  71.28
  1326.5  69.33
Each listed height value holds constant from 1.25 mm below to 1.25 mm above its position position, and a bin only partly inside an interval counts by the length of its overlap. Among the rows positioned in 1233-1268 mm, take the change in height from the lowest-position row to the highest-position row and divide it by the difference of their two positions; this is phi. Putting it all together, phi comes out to 0.00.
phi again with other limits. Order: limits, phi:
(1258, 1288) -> 0.24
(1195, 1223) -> -0.06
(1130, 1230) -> 0.04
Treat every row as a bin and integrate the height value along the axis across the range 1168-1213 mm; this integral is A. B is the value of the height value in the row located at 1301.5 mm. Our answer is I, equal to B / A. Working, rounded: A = 2405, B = 57.3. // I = 0.0238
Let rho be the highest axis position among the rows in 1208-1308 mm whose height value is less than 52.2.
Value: 1259.0 mm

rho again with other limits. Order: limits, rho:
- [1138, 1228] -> 1226.5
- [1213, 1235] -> 1226.5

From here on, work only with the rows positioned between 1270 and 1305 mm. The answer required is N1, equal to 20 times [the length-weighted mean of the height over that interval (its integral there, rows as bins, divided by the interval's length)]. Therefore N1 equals 1134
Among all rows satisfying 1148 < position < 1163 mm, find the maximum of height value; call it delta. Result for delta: 53.06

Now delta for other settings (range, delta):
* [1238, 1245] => 50.29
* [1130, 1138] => 49.03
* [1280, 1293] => 57.55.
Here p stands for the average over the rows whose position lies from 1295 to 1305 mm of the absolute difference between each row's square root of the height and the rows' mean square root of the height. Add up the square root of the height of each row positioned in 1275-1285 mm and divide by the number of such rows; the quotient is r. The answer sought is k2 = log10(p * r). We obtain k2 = -0.23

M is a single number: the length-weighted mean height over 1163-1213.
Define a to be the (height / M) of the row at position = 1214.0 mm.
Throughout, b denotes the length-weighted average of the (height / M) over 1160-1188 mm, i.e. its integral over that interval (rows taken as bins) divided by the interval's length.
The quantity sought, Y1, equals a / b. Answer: 0.96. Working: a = 0.97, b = 1.01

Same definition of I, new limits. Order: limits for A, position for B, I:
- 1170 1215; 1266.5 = 0.0225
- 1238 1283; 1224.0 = 0.0209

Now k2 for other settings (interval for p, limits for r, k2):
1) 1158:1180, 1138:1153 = -0.22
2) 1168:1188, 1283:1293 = -0.34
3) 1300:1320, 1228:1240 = 0.16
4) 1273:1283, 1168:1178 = -0.48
